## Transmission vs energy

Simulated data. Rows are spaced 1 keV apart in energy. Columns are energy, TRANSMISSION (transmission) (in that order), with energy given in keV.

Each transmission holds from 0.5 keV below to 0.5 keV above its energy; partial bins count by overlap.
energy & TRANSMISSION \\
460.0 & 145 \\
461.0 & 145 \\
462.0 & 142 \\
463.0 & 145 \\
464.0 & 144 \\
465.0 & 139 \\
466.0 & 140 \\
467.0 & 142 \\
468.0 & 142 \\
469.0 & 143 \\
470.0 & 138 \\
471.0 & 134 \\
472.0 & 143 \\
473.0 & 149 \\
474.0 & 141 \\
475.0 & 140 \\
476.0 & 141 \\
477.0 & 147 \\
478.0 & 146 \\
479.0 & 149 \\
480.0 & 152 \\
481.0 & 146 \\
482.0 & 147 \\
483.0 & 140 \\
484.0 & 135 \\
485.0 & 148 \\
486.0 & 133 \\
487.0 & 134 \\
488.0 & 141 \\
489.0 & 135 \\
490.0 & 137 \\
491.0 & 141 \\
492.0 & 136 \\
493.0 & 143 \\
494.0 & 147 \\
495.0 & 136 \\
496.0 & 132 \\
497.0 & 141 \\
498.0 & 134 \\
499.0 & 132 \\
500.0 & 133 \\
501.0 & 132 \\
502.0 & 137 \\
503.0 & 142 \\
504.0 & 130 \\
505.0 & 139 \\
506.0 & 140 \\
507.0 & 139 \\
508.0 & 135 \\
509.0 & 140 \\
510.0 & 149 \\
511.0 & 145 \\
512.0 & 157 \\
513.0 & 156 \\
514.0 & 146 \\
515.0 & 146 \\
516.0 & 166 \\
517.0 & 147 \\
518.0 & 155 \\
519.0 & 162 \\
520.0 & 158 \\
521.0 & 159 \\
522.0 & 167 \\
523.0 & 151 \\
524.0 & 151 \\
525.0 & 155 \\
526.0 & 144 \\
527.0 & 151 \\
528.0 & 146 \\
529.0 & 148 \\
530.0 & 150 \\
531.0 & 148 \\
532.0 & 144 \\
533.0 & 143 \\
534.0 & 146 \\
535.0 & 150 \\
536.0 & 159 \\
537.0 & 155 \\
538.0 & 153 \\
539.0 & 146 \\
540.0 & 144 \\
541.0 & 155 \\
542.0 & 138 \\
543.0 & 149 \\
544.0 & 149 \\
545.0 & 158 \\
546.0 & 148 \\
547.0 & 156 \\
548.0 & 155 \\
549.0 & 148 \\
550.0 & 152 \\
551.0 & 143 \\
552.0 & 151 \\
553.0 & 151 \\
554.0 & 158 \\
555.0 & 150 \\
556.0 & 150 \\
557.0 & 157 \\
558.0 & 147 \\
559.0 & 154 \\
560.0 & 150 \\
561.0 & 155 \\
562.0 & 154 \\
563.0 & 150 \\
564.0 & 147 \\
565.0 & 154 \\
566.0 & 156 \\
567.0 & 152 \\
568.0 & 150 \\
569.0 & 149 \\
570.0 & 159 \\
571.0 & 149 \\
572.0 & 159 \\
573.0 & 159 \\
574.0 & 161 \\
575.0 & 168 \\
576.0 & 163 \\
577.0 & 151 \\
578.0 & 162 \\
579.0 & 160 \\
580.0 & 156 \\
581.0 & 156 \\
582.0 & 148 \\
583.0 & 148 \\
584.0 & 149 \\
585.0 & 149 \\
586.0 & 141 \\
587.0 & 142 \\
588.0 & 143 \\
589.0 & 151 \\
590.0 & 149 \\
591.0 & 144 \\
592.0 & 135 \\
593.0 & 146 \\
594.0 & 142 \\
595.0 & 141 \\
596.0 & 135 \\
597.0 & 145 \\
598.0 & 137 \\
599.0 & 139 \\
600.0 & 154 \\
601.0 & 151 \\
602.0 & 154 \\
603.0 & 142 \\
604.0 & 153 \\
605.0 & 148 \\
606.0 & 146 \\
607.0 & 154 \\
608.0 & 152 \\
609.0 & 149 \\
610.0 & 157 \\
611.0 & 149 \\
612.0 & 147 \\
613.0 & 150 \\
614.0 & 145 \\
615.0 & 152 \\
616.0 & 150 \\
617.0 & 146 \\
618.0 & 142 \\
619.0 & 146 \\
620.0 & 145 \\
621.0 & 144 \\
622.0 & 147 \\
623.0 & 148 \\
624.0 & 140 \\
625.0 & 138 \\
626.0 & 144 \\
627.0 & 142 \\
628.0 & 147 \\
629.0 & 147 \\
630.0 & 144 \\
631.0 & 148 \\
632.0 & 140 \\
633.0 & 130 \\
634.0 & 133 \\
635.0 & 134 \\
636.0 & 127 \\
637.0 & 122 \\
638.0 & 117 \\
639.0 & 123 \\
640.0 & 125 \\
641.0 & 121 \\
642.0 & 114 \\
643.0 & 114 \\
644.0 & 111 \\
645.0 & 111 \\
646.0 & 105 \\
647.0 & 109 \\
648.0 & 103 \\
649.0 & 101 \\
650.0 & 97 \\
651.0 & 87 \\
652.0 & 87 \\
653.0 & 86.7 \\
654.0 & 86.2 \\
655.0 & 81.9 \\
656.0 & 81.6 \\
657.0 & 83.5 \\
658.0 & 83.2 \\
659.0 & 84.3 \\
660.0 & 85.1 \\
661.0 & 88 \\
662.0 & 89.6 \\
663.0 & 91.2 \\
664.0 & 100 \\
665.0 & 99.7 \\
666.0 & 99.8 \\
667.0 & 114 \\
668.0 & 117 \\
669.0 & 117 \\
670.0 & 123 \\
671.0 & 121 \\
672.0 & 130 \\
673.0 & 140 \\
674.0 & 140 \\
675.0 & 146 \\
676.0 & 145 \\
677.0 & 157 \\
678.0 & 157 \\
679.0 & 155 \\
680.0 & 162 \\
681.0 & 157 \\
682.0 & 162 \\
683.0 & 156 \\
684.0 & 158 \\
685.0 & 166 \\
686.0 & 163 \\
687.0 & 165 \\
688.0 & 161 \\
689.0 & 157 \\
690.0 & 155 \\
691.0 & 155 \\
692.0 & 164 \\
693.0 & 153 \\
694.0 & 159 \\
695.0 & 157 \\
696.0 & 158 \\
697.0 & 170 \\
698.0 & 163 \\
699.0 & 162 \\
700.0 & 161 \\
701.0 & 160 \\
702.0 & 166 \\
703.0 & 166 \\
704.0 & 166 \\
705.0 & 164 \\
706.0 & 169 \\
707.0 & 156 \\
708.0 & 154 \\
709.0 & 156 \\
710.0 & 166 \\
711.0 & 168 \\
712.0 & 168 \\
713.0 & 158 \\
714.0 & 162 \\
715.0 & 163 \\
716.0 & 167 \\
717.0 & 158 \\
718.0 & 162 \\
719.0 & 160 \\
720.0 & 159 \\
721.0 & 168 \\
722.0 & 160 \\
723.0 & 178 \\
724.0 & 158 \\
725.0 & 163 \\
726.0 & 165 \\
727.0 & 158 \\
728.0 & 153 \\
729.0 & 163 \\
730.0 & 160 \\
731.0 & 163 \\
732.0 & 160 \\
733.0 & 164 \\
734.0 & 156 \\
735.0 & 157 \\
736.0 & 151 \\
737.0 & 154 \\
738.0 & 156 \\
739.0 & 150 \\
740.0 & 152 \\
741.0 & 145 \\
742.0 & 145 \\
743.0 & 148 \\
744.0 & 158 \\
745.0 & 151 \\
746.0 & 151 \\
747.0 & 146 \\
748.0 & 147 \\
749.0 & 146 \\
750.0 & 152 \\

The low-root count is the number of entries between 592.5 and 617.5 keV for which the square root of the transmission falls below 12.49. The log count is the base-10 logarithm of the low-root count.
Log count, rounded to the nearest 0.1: 1.4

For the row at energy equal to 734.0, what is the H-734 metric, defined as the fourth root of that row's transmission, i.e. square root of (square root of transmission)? 3.53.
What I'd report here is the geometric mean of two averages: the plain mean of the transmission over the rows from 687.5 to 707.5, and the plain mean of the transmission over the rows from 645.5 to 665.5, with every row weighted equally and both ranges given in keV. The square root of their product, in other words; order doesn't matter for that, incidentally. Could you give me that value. 121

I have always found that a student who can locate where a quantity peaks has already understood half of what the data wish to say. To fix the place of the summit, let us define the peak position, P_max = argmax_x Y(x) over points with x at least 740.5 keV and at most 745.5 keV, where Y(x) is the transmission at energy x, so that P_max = 744.0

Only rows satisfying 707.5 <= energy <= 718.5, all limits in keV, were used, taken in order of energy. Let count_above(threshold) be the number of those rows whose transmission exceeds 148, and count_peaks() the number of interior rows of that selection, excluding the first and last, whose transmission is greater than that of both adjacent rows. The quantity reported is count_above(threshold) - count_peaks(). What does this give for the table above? 10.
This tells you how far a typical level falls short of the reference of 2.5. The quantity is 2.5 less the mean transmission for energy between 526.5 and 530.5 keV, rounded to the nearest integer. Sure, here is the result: -146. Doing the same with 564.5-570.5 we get -151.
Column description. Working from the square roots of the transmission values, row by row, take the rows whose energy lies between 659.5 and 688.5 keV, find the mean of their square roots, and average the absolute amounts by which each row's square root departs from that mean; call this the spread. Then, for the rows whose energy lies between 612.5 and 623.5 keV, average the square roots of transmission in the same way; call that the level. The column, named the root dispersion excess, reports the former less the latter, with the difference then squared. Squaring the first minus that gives 122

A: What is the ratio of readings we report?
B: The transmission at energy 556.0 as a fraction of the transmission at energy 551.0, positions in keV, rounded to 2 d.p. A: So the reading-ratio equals 1.05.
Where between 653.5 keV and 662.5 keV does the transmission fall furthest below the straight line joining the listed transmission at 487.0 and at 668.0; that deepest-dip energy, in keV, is 656.0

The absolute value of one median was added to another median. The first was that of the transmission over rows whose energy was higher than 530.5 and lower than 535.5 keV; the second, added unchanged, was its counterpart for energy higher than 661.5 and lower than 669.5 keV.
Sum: 246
